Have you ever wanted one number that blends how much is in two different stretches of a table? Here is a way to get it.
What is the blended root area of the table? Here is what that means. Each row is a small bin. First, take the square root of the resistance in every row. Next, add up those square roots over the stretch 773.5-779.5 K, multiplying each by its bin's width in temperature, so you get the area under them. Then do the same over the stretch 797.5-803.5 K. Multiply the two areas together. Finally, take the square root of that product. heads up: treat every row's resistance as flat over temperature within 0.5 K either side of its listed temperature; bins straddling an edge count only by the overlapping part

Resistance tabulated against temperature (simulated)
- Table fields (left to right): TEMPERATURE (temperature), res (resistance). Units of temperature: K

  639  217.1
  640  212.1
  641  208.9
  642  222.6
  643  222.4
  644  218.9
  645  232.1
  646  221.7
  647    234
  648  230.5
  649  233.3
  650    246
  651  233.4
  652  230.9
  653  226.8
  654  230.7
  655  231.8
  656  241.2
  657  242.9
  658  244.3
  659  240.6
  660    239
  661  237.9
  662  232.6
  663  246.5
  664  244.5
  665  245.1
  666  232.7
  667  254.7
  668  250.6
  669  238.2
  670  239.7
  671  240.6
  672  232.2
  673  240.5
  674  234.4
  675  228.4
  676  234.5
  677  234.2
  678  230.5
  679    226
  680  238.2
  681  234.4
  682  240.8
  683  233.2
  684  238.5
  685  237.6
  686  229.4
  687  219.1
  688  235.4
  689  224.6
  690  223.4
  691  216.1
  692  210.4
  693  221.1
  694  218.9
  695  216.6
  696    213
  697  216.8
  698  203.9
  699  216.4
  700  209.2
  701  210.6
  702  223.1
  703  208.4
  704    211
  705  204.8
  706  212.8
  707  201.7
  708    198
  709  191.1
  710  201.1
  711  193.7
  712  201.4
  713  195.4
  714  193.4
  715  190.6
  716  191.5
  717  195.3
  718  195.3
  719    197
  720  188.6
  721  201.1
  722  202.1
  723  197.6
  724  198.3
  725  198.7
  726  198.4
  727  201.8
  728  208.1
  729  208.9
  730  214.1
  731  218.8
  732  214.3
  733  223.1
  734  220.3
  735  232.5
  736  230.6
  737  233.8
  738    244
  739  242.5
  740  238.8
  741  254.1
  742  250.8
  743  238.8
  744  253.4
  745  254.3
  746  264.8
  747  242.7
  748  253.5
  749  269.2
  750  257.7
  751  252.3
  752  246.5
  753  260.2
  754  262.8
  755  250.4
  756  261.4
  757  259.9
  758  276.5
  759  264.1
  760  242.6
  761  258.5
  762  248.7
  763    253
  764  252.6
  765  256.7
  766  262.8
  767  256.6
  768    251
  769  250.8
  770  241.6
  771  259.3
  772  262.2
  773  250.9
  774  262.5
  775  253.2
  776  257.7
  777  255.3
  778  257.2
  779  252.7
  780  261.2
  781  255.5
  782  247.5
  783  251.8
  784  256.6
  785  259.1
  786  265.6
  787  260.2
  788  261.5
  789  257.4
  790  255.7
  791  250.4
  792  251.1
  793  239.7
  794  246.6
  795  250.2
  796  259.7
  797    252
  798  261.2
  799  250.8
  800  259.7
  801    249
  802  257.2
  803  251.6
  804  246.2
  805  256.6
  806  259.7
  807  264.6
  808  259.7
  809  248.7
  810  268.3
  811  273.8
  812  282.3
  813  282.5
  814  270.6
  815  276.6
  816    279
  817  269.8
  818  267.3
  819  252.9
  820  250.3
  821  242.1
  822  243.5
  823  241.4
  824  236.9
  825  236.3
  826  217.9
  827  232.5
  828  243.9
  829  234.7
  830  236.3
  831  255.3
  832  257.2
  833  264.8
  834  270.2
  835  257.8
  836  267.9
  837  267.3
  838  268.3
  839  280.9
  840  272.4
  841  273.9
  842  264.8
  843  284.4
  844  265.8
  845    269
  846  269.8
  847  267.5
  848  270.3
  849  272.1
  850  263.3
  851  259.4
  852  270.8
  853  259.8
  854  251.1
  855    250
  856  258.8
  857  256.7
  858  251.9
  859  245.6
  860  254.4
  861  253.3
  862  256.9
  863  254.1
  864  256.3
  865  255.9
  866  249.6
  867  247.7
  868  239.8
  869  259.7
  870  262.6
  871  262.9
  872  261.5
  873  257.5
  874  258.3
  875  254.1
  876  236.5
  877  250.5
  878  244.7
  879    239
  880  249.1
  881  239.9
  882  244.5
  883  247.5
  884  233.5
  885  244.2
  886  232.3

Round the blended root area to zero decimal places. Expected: 96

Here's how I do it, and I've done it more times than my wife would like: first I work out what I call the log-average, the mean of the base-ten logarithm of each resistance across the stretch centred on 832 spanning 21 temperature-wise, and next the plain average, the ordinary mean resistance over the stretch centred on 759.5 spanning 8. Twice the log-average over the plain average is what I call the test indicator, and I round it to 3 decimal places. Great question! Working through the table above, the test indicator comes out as 0.019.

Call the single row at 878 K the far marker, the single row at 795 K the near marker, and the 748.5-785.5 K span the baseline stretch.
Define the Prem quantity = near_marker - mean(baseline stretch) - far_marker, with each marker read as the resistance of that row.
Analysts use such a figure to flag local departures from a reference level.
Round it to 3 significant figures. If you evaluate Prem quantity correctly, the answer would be -251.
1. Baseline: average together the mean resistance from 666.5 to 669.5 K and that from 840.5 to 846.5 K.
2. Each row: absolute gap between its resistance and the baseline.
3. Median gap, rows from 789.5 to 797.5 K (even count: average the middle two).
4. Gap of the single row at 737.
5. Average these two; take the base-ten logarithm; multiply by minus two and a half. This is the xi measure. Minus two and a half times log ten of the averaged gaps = -3.1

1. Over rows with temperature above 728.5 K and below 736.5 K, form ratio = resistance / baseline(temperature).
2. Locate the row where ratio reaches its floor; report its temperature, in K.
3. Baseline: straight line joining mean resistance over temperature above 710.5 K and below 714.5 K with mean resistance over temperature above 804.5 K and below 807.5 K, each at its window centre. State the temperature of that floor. 729 K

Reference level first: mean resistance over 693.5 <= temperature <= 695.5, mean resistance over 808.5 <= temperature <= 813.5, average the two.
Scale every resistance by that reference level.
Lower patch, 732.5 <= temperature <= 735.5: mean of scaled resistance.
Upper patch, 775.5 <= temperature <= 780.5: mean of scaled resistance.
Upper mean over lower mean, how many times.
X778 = 1.14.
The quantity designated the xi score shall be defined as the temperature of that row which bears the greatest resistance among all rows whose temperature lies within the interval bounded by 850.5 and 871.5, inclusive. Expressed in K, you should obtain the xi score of 852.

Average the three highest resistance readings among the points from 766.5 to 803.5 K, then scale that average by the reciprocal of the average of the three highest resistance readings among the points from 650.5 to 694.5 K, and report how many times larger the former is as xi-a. 1.05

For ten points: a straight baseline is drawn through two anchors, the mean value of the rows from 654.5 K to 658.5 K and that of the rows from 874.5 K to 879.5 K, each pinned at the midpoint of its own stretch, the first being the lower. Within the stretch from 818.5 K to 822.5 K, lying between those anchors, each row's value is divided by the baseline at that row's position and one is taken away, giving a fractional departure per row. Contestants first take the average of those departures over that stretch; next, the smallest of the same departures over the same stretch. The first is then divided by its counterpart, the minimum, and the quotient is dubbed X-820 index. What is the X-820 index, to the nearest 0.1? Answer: -2.2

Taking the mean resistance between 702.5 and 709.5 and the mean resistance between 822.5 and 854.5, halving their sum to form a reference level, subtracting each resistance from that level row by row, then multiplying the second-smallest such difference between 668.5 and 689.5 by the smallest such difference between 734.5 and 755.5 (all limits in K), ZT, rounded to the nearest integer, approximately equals 347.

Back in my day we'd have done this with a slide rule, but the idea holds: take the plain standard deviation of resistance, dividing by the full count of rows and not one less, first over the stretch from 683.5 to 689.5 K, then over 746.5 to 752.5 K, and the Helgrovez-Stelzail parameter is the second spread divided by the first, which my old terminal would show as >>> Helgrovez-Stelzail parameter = 1.2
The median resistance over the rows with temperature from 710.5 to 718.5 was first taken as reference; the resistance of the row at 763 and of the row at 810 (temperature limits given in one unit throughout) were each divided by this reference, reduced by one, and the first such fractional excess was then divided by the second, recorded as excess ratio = 0.79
